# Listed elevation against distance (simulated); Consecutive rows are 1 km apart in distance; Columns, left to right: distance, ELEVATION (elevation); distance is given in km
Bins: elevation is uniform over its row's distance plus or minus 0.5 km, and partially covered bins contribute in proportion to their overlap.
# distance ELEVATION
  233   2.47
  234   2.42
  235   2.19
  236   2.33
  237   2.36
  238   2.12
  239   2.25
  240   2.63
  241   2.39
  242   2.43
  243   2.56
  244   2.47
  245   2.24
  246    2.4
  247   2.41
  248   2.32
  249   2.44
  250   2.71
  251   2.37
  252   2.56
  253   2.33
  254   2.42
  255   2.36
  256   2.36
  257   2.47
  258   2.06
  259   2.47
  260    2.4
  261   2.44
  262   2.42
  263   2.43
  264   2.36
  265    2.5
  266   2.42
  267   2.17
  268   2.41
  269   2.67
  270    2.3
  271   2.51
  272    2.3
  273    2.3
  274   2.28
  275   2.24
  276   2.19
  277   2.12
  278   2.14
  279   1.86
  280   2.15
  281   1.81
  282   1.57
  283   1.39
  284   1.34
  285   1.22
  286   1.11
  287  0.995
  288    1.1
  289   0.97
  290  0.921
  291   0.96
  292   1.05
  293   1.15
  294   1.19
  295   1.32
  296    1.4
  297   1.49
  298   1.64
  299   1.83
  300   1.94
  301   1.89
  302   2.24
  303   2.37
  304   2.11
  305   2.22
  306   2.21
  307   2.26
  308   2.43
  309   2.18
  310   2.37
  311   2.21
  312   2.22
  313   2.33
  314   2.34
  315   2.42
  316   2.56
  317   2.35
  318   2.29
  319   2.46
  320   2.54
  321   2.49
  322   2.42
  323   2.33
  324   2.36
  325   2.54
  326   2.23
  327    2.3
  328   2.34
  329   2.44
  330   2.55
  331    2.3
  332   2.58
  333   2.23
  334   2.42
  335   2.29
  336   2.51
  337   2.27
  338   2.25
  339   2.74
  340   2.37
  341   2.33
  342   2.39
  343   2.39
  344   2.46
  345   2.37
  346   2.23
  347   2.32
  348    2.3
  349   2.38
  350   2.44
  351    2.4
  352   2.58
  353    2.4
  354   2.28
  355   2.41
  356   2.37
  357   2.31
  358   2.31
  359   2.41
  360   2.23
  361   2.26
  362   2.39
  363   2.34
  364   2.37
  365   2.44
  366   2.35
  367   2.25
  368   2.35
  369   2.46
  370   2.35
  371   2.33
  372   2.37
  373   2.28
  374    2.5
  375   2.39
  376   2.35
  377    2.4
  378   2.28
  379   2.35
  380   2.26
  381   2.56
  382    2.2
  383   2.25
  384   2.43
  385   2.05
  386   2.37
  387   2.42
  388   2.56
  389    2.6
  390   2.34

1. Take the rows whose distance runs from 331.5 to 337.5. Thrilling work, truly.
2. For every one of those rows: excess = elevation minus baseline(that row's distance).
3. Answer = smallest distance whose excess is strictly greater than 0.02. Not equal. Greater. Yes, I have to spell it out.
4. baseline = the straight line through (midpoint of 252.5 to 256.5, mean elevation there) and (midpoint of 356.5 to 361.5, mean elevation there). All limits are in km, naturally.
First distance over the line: 332 km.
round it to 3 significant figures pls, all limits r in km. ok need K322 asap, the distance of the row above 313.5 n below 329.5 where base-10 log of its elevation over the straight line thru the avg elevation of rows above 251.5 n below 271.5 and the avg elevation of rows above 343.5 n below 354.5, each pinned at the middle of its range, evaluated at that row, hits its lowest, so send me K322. 326 km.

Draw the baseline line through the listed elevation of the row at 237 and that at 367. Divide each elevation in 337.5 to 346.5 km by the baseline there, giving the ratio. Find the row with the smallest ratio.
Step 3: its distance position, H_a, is 346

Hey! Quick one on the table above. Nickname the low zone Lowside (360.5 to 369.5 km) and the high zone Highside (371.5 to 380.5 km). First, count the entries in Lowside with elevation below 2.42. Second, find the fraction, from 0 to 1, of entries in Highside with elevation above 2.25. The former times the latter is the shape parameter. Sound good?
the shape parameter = 7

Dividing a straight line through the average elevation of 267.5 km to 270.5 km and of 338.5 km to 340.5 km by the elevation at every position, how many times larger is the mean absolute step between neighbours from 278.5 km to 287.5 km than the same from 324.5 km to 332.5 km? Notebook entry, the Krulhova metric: 2.6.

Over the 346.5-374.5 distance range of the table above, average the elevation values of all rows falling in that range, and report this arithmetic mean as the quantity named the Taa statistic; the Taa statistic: 2.36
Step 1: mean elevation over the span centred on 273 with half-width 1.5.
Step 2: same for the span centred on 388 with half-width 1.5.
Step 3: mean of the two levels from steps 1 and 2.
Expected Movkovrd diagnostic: 2.41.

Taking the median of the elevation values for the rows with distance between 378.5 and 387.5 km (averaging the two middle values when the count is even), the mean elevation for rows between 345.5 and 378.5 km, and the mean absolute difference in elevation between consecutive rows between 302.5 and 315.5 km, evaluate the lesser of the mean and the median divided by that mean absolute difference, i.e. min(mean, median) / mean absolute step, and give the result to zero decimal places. 20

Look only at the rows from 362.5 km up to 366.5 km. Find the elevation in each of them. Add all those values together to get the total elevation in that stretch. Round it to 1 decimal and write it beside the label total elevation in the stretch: 9.5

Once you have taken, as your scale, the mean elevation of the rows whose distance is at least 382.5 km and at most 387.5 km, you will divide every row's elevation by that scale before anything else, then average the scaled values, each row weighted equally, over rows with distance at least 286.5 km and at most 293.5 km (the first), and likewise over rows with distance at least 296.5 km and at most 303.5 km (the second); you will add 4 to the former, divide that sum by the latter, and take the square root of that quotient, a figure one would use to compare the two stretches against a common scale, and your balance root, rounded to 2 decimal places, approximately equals 2.31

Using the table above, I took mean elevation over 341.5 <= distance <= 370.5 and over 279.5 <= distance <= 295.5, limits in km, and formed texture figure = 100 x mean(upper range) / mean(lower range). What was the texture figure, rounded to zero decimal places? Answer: 187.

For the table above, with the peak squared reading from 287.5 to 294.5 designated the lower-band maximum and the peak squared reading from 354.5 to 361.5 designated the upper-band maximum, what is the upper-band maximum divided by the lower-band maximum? 4.1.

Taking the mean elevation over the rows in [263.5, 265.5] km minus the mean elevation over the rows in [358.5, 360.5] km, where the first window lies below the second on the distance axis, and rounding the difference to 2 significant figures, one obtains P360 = 0.11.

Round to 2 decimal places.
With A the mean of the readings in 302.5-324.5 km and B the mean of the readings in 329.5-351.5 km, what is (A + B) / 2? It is 2.36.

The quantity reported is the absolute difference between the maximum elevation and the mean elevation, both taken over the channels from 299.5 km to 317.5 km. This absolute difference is 0.30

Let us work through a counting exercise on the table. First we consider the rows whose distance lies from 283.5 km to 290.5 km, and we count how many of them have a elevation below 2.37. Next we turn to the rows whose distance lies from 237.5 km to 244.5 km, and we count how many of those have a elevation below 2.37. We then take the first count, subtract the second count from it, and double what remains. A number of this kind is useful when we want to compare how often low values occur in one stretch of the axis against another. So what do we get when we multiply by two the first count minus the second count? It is 10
